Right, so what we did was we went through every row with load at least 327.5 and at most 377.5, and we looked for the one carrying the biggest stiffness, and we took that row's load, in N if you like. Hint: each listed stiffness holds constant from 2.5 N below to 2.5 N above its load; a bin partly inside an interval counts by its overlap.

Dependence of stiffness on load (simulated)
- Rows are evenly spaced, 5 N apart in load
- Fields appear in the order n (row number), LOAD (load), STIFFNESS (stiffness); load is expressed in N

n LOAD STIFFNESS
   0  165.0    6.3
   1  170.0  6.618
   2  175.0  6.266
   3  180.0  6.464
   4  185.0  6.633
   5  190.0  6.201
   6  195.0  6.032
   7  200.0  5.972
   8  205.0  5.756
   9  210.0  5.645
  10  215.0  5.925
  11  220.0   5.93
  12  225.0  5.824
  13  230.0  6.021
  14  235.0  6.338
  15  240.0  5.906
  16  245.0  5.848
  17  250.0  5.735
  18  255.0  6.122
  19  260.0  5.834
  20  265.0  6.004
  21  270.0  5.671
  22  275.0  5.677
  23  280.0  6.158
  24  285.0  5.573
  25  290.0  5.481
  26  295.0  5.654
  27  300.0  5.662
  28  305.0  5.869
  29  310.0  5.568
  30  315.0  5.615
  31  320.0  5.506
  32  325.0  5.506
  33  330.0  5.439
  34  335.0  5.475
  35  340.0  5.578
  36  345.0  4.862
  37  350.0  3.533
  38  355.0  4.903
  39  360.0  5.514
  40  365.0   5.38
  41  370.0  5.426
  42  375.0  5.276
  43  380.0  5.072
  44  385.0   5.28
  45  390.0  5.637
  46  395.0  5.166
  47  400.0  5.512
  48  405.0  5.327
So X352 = 340.0 N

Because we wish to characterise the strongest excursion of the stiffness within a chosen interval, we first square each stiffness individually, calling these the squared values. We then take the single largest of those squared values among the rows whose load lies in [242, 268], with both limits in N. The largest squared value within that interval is 37.5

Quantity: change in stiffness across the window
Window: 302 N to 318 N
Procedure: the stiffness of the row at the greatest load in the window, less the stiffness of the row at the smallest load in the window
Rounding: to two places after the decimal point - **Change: -0.25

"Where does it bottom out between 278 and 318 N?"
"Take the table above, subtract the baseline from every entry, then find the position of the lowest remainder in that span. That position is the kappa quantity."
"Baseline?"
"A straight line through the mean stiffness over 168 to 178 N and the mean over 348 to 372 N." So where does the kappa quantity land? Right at 290.0 N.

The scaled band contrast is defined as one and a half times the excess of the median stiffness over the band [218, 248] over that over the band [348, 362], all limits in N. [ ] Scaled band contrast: 1.5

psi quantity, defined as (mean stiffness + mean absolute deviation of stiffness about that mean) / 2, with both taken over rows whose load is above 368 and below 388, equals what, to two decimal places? 2.68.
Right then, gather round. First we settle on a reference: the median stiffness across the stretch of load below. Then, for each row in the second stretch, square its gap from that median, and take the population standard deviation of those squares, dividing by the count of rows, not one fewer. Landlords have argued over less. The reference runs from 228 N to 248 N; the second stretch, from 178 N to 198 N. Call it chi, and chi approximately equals 0.18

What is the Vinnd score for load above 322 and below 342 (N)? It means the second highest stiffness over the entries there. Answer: 5.506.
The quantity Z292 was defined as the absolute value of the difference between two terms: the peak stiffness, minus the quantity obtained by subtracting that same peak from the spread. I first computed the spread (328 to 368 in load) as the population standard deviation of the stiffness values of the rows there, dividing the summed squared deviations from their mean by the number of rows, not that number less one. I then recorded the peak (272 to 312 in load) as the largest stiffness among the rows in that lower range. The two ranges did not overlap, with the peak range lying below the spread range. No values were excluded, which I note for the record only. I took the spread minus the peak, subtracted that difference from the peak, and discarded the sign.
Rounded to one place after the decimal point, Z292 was 11.7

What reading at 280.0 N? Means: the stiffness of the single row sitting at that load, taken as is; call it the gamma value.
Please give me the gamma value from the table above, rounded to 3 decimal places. 6.158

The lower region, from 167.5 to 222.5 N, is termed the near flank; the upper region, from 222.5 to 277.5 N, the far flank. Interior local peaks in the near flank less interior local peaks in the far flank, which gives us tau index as -2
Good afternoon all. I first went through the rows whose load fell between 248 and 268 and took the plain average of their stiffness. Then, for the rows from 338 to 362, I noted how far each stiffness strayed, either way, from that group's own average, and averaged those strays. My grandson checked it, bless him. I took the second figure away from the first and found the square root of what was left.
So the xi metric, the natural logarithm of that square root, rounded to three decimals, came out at 0.841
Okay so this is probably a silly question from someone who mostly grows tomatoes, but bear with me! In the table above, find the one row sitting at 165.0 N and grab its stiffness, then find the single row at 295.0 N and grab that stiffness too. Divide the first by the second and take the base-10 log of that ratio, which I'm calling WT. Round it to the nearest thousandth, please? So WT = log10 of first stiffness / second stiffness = 0.047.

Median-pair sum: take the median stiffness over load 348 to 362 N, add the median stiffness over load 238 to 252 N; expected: 10.8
